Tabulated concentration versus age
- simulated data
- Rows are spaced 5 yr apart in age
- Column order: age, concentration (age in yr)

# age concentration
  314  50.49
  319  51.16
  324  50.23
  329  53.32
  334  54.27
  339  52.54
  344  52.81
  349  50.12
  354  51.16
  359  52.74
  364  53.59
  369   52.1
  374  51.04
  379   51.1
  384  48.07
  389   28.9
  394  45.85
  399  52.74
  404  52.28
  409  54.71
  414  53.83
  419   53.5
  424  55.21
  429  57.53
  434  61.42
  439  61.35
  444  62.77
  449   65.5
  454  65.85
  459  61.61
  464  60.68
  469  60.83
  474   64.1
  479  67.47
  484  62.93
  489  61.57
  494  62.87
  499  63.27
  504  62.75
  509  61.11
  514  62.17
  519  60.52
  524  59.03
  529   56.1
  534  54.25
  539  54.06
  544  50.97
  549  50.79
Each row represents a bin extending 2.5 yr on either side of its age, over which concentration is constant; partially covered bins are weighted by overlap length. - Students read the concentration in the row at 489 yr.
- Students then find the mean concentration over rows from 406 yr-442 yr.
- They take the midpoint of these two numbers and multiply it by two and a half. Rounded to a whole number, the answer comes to 148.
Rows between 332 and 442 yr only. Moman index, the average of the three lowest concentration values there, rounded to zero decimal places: 41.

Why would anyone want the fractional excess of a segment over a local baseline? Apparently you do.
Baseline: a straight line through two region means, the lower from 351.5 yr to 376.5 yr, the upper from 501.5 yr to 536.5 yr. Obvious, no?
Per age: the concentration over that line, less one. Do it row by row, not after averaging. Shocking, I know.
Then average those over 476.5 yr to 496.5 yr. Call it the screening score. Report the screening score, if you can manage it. 0.10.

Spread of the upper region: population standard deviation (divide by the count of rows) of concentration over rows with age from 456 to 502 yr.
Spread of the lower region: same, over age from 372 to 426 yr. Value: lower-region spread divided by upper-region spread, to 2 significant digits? 3.6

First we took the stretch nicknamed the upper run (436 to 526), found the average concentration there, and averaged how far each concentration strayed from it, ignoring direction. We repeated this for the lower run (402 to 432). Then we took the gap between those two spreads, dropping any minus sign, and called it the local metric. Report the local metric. 0.3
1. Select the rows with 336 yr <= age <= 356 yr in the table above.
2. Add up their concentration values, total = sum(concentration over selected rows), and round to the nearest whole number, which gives 207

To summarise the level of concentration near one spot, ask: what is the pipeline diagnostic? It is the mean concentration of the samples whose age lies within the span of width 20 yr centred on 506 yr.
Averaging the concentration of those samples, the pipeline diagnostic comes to 62.3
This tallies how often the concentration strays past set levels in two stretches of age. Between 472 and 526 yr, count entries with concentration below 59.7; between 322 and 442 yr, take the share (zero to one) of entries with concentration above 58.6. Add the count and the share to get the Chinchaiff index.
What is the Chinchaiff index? 1.1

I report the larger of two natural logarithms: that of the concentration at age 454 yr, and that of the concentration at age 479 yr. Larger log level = 4.21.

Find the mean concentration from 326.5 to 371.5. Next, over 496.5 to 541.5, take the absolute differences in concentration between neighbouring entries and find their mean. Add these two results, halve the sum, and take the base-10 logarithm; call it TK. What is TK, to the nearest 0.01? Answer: 1.43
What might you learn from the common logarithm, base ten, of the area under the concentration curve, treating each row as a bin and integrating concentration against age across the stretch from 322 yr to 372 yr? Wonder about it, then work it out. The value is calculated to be 3.42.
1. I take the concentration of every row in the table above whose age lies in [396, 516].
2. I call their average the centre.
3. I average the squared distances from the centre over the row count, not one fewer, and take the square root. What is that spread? 4.3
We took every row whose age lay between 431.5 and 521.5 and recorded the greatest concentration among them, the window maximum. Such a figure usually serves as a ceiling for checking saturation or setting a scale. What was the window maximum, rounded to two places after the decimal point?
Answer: 67.47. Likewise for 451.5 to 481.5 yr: 67.47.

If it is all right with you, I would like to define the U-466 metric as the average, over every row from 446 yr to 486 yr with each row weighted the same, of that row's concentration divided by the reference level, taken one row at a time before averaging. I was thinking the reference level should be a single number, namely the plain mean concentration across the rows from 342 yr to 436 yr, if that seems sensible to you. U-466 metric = 1.24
